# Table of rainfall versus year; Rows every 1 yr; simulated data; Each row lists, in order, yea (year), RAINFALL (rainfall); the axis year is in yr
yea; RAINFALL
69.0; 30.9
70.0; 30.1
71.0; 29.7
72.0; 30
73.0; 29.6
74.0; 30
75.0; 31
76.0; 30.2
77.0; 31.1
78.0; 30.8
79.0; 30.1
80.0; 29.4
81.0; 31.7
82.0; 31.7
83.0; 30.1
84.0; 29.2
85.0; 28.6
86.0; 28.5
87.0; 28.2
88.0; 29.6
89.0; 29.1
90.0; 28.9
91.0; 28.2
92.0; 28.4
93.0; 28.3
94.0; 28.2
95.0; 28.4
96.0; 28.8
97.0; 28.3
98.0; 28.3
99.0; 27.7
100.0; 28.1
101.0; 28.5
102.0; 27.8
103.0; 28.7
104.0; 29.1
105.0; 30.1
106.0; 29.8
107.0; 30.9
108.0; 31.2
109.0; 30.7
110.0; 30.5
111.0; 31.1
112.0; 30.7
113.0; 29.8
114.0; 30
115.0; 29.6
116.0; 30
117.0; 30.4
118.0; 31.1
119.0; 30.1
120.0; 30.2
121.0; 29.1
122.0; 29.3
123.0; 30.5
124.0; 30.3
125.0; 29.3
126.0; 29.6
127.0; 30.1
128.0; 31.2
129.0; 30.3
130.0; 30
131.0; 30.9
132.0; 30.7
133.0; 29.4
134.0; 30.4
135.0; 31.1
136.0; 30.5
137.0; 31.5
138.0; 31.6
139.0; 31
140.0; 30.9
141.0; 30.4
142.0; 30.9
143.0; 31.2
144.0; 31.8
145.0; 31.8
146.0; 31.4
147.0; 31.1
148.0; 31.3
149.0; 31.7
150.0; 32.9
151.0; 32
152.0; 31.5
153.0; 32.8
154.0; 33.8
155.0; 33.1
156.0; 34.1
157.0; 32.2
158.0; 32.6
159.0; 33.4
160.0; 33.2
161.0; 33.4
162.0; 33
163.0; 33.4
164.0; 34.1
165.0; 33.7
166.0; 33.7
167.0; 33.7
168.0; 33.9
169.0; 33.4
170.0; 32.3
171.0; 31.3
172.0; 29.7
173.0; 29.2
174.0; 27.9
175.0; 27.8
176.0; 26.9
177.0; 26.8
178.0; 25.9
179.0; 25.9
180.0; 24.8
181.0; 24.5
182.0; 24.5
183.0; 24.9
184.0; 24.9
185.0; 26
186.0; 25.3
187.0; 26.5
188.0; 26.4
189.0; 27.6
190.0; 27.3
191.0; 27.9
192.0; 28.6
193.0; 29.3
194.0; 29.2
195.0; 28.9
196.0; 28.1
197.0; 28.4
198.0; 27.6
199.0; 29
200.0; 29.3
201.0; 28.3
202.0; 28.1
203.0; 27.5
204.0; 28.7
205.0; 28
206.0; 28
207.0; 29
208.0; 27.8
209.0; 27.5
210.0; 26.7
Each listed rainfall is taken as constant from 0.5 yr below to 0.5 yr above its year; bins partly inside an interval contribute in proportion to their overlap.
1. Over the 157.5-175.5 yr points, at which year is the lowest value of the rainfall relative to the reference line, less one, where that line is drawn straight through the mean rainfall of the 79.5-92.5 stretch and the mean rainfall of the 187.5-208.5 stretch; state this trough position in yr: 175.0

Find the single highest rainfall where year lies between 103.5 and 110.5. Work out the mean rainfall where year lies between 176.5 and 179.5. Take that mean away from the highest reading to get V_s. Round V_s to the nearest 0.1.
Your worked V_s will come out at 5.0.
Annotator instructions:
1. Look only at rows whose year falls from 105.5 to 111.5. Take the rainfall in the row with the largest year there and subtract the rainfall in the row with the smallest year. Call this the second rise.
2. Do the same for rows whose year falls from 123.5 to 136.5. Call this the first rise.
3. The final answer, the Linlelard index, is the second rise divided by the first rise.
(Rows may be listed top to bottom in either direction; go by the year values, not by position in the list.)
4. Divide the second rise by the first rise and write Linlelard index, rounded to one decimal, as 6.5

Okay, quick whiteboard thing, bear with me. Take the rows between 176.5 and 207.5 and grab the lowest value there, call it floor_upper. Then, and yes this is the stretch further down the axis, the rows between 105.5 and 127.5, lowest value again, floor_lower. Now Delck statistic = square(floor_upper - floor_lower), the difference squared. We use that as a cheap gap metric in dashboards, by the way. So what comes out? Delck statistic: 21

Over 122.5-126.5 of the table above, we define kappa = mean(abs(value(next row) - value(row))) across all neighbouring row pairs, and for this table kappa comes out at 0.50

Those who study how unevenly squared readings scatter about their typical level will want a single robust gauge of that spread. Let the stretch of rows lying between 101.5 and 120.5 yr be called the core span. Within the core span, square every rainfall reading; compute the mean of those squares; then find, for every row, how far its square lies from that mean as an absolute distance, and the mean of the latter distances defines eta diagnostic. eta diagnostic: 38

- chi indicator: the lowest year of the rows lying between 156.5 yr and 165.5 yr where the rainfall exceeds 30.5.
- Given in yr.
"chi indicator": 157.0 yr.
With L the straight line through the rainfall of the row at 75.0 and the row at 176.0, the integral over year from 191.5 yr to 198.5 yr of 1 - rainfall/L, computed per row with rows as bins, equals -0.7 yr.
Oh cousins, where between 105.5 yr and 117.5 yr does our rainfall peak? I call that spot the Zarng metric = 108.0 yr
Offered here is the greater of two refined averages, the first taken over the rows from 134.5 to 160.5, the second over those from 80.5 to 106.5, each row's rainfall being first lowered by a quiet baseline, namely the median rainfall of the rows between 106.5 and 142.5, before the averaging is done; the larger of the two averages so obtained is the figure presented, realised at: 1.5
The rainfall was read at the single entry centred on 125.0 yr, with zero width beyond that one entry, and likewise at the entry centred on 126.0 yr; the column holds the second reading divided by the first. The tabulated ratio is 1.01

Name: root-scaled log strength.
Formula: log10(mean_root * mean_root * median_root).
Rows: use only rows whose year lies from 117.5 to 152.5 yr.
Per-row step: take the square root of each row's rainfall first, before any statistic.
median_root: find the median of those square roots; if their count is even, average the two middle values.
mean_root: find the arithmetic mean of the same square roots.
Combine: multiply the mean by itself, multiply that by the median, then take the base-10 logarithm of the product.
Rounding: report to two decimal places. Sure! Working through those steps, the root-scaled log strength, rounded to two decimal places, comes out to 2.23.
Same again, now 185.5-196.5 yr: 2.17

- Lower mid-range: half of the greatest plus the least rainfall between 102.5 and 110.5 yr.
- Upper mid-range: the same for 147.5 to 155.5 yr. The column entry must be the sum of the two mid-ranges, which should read 62.5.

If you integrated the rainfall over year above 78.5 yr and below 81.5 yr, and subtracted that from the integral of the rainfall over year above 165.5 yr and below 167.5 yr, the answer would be -24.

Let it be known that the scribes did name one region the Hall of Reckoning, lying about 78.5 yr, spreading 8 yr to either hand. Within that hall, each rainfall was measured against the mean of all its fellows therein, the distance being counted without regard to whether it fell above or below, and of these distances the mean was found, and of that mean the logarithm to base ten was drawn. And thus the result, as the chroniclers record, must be -0.14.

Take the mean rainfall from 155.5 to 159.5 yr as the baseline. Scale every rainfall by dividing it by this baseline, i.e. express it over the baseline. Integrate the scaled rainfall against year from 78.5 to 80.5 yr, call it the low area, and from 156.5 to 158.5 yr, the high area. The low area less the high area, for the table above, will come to -0.16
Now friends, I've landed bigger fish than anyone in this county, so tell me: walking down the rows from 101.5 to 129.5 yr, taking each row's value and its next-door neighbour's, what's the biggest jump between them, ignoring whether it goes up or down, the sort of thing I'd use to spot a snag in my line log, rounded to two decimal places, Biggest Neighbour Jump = 1.20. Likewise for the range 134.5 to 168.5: 1.90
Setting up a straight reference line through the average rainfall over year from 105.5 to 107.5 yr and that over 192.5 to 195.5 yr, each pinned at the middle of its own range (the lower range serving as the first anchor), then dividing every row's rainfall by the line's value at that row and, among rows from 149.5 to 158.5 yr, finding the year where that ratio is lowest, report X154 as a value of 152.0 yr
